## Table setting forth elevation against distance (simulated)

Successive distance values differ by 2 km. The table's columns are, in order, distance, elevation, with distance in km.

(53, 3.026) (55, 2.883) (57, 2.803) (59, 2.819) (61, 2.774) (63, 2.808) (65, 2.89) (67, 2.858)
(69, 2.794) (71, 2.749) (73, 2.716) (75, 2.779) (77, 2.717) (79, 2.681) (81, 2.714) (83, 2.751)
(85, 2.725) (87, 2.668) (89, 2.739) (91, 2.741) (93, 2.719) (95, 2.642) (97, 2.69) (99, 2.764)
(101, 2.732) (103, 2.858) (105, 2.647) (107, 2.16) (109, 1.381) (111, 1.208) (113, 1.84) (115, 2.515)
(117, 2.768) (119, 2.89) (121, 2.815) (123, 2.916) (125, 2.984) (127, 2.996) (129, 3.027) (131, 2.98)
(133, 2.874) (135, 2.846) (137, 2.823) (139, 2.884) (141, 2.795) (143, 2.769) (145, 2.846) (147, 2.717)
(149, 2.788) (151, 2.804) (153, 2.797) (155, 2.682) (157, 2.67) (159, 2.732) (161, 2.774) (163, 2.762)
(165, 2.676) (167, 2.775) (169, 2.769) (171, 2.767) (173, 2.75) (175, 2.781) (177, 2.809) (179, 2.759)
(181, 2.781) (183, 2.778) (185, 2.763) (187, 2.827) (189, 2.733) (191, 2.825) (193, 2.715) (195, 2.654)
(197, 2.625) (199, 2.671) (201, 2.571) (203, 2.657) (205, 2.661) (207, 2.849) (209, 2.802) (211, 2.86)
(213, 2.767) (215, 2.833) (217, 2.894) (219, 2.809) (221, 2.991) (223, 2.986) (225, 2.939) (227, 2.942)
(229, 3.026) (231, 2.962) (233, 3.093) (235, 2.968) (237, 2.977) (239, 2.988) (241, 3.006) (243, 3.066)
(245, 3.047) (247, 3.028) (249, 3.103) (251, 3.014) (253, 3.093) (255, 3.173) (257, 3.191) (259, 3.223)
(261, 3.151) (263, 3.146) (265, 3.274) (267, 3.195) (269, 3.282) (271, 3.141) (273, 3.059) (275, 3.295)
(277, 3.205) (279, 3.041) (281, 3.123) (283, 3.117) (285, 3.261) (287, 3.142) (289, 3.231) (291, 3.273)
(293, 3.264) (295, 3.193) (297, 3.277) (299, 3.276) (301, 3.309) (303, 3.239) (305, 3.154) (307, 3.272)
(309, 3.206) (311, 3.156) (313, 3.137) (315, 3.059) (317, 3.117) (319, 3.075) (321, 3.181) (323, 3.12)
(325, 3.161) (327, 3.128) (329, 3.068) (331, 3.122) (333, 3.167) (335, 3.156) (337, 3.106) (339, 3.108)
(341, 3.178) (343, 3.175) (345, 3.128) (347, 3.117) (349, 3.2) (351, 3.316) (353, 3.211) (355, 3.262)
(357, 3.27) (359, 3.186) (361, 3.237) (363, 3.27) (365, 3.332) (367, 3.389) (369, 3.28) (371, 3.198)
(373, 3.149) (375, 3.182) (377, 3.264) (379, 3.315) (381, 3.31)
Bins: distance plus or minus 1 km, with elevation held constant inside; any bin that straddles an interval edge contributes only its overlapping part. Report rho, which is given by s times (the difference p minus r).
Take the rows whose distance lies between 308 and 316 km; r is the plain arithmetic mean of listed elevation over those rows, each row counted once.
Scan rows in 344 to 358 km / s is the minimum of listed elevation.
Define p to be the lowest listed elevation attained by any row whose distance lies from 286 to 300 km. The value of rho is 0.0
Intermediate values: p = 3.142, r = 3.1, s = 3.117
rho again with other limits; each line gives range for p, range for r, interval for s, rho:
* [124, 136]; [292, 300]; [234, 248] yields -1.2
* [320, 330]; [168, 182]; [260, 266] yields 0.9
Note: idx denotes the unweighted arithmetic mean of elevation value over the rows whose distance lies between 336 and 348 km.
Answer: 3.14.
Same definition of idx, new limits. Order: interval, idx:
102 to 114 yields 2.02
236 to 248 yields 3.02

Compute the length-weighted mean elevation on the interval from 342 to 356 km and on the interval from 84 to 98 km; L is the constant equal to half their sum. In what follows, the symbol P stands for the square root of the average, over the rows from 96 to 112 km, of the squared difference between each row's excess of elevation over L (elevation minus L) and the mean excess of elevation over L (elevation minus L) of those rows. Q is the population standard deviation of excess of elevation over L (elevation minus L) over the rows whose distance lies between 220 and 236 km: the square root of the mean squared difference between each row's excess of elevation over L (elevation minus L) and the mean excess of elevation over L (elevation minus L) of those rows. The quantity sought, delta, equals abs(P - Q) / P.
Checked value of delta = 0.92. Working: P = 0.617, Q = 0.0475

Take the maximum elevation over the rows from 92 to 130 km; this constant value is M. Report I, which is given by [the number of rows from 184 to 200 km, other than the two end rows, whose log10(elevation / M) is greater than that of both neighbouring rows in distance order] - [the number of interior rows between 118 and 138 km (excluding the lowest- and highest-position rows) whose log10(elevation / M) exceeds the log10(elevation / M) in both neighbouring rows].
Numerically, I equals 1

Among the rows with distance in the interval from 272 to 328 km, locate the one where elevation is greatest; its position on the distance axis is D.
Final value 301 km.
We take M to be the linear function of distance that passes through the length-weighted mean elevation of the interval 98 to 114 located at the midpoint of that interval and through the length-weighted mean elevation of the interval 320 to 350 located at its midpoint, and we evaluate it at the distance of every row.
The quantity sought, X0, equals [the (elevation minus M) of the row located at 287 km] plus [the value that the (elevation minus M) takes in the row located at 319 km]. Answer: 0.2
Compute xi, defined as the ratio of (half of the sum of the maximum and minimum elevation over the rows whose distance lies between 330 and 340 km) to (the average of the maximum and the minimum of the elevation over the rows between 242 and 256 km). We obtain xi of 1.01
